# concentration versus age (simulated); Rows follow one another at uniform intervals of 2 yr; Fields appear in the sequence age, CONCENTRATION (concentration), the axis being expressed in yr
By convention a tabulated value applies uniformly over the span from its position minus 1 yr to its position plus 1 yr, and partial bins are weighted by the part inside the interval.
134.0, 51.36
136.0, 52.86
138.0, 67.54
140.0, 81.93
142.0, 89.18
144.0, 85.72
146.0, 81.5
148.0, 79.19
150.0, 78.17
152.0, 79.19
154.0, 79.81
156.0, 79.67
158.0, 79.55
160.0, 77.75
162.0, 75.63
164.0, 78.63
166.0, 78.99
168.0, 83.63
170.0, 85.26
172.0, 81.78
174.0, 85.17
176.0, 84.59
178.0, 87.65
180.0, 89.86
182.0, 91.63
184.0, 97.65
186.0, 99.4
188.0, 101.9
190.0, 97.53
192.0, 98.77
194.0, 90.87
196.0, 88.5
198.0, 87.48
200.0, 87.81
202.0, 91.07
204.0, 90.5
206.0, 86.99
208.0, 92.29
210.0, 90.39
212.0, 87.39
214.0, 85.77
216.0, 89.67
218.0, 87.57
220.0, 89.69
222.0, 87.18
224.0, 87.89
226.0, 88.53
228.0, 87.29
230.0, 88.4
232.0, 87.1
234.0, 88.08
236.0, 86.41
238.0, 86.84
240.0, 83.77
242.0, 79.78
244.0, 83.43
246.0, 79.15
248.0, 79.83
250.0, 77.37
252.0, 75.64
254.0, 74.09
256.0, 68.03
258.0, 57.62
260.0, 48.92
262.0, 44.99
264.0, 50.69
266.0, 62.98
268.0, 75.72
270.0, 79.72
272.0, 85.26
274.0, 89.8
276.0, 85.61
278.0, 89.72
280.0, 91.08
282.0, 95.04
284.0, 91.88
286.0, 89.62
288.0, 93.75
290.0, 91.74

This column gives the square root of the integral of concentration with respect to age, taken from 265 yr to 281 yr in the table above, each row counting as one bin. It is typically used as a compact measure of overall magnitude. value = 36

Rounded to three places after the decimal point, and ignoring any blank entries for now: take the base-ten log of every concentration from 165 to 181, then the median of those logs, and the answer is 1.929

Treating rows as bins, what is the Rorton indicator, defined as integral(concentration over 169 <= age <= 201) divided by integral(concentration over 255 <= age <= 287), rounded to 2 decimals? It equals 1.21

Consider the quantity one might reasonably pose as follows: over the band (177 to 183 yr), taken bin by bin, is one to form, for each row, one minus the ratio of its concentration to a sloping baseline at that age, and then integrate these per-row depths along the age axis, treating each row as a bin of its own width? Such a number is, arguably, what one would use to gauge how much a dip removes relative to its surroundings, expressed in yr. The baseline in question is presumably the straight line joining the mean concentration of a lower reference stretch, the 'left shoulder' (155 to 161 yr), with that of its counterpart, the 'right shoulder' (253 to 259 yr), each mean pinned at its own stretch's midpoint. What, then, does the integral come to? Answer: -1.1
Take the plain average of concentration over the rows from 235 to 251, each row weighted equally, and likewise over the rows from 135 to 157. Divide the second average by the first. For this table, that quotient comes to 0.95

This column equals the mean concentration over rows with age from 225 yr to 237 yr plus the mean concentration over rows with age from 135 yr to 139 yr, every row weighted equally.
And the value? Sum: 148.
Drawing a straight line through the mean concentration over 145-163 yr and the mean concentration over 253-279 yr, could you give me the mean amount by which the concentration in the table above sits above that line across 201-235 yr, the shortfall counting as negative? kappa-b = 14.6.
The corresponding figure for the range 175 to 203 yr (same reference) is 16.3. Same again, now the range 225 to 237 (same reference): 14.7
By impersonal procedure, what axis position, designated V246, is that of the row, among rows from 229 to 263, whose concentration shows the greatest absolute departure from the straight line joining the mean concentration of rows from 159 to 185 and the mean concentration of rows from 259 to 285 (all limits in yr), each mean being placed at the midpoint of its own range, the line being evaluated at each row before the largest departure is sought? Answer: 262.0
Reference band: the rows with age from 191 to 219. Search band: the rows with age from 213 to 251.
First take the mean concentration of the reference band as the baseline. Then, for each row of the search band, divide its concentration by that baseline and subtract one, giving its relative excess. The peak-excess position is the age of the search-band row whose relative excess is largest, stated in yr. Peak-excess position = 220.0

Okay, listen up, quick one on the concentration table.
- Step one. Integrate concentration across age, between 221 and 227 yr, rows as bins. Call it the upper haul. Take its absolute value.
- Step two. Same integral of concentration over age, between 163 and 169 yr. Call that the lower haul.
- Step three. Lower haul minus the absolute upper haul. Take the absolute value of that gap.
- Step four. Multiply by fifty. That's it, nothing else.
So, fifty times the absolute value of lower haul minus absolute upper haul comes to 2235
